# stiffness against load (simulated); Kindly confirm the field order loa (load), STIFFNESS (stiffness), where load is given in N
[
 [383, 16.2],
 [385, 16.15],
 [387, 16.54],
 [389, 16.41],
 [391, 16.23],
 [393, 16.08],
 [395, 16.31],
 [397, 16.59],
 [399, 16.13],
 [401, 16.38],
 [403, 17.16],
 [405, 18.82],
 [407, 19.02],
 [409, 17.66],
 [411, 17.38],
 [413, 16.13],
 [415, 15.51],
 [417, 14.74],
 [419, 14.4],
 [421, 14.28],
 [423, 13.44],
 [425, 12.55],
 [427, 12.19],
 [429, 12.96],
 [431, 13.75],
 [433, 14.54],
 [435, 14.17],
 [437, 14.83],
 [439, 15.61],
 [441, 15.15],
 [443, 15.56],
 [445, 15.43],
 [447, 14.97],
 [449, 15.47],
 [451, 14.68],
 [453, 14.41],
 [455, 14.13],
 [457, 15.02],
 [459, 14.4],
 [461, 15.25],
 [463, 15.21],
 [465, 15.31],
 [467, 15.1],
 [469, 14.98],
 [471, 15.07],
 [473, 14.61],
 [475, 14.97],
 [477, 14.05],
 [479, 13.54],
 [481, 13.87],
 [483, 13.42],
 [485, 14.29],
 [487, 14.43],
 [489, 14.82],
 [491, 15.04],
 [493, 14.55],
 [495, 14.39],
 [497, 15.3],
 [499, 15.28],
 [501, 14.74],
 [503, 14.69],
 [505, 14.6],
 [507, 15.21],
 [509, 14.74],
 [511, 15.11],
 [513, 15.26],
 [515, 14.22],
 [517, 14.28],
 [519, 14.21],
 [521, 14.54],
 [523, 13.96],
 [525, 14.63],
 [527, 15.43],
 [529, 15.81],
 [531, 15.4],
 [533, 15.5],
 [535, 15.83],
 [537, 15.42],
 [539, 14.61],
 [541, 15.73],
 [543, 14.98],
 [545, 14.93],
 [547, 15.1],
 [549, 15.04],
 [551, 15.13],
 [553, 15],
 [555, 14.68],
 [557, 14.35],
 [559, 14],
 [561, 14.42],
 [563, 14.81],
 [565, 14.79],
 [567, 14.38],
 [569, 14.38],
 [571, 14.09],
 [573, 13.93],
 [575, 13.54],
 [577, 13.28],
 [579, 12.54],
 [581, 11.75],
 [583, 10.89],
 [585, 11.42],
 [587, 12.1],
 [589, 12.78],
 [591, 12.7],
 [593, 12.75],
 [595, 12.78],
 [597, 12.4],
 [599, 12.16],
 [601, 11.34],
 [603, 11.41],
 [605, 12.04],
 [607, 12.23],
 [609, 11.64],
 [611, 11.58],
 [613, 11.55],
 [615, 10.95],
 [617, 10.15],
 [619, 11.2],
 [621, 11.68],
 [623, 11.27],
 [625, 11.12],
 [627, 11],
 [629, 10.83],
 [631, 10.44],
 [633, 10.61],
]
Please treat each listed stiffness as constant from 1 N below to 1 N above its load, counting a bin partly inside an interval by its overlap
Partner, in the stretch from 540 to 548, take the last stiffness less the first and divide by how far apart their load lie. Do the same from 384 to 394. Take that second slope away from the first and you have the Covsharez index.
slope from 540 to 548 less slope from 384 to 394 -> -0.10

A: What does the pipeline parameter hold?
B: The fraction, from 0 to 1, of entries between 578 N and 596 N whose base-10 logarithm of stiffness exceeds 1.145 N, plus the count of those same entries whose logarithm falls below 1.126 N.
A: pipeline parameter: 9.0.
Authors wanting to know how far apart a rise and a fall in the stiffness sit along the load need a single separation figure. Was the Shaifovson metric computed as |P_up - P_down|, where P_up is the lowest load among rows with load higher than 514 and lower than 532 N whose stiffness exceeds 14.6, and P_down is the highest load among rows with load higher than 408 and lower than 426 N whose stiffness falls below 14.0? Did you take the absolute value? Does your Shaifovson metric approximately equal 100 N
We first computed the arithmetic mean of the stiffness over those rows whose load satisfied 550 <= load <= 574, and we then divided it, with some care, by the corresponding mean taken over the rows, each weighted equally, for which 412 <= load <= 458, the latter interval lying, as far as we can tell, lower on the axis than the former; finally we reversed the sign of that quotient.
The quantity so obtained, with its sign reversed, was -1.00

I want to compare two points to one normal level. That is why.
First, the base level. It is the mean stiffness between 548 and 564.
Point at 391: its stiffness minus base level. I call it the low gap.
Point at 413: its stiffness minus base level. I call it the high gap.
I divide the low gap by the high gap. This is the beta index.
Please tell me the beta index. 1.1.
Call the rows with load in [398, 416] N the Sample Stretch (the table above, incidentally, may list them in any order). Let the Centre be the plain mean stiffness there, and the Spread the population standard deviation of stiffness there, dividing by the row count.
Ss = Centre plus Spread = 18.3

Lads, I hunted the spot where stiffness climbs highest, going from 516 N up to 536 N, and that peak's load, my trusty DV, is 535 N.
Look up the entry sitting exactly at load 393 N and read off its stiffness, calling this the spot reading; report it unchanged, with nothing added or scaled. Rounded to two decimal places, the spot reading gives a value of 16.08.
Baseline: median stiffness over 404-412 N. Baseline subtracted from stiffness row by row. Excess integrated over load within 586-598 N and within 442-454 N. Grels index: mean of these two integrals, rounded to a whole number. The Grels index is -53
